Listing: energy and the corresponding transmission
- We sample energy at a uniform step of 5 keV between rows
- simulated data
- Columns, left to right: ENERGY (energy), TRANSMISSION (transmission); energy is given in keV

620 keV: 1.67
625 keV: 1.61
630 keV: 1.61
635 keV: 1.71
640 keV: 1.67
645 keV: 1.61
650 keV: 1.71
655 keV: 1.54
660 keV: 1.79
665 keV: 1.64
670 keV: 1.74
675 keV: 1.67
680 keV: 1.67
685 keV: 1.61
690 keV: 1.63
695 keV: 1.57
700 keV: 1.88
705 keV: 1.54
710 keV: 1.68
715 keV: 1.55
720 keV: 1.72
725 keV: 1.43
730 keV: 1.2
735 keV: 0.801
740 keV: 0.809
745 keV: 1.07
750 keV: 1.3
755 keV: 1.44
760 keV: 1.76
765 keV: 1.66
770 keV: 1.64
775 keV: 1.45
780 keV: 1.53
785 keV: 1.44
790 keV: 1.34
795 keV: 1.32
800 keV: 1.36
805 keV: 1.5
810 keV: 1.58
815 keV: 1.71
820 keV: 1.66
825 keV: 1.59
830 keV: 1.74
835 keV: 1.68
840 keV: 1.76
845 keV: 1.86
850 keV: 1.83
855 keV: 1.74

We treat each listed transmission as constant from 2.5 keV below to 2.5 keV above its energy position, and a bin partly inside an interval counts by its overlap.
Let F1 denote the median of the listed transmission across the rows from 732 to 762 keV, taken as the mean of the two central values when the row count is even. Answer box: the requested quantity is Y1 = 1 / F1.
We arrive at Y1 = 0.84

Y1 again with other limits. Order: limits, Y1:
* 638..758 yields 0.62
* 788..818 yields 0.70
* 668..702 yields 0.60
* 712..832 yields 0.68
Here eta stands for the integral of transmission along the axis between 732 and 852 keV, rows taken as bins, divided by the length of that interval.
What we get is 1.49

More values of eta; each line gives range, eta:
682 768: 1.45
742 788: 1.47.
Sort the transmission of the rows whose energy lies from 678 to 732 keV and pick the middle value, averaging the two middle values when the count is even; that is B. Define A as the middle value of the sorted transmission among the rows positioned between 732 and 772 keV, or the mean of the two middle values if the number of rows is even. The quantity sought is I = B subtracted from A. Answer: -0.24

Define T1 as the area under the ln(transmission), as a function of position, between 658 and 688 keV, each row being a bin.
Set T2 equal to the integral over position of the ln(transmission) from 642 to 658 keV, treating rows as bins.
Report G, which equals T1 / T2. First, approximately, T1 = 16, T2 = 7.8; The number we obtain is 2.01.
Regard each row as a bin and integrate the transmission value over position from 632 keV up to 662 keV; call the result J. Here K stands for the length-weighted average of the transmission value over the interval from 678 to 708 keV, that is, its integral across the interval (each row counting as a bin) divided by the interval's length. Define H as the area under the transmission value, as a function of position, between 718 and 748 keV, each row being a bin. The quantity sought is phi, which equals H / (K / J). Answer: 1060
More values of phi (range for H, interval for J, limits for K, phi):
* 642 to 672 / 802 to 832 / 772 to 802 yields 1730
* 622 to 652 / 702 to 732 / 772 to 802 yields 1614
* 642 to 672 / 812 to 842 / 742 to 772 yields 1732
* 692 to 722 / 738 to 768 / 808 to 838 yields 1213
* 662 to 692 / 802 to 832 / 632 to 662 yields 1456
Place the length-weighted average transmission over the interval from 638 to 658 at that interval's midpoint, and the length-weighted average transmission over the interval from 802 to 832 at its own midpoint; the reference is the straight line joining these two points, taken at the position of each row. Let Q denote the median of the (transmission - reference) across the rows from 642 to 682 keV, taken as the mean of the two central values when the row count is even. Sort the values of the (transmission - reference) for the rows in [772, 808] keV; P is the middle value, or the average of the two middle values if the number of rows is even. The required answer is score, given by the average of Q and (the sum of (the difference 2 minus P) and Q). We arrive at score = 1.13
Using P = -0.19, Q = 0.04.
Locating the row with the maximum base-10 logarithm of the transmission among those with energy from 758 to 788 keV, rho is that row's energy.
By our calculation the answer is 760 keV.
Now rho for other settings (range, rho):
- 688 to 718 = 700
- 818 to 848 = 845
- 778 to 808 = 780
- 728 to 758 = 755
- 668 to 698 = 670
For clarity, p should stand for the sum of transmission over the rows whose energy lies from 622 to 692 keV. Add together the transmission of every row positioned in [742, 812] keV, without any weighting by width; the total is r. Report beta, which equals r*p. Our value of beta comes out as 473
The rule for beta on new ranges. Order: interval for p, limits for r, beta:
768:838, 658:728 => 498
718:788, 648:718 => 447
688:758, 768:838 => 423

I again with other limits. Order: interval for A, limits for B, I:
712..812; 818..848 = -0.27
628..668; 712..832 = 0.18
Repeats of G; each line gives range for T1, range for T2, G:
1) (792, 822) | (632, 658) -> 0.95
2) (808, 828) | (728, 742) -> -7.94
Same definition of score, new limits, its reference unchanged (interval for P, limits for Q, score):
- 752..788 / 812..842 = 1.12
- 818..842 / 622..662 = 0.98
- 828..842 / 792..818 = 0.82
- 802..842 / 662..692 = 1.00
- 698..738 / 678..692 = 1.04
